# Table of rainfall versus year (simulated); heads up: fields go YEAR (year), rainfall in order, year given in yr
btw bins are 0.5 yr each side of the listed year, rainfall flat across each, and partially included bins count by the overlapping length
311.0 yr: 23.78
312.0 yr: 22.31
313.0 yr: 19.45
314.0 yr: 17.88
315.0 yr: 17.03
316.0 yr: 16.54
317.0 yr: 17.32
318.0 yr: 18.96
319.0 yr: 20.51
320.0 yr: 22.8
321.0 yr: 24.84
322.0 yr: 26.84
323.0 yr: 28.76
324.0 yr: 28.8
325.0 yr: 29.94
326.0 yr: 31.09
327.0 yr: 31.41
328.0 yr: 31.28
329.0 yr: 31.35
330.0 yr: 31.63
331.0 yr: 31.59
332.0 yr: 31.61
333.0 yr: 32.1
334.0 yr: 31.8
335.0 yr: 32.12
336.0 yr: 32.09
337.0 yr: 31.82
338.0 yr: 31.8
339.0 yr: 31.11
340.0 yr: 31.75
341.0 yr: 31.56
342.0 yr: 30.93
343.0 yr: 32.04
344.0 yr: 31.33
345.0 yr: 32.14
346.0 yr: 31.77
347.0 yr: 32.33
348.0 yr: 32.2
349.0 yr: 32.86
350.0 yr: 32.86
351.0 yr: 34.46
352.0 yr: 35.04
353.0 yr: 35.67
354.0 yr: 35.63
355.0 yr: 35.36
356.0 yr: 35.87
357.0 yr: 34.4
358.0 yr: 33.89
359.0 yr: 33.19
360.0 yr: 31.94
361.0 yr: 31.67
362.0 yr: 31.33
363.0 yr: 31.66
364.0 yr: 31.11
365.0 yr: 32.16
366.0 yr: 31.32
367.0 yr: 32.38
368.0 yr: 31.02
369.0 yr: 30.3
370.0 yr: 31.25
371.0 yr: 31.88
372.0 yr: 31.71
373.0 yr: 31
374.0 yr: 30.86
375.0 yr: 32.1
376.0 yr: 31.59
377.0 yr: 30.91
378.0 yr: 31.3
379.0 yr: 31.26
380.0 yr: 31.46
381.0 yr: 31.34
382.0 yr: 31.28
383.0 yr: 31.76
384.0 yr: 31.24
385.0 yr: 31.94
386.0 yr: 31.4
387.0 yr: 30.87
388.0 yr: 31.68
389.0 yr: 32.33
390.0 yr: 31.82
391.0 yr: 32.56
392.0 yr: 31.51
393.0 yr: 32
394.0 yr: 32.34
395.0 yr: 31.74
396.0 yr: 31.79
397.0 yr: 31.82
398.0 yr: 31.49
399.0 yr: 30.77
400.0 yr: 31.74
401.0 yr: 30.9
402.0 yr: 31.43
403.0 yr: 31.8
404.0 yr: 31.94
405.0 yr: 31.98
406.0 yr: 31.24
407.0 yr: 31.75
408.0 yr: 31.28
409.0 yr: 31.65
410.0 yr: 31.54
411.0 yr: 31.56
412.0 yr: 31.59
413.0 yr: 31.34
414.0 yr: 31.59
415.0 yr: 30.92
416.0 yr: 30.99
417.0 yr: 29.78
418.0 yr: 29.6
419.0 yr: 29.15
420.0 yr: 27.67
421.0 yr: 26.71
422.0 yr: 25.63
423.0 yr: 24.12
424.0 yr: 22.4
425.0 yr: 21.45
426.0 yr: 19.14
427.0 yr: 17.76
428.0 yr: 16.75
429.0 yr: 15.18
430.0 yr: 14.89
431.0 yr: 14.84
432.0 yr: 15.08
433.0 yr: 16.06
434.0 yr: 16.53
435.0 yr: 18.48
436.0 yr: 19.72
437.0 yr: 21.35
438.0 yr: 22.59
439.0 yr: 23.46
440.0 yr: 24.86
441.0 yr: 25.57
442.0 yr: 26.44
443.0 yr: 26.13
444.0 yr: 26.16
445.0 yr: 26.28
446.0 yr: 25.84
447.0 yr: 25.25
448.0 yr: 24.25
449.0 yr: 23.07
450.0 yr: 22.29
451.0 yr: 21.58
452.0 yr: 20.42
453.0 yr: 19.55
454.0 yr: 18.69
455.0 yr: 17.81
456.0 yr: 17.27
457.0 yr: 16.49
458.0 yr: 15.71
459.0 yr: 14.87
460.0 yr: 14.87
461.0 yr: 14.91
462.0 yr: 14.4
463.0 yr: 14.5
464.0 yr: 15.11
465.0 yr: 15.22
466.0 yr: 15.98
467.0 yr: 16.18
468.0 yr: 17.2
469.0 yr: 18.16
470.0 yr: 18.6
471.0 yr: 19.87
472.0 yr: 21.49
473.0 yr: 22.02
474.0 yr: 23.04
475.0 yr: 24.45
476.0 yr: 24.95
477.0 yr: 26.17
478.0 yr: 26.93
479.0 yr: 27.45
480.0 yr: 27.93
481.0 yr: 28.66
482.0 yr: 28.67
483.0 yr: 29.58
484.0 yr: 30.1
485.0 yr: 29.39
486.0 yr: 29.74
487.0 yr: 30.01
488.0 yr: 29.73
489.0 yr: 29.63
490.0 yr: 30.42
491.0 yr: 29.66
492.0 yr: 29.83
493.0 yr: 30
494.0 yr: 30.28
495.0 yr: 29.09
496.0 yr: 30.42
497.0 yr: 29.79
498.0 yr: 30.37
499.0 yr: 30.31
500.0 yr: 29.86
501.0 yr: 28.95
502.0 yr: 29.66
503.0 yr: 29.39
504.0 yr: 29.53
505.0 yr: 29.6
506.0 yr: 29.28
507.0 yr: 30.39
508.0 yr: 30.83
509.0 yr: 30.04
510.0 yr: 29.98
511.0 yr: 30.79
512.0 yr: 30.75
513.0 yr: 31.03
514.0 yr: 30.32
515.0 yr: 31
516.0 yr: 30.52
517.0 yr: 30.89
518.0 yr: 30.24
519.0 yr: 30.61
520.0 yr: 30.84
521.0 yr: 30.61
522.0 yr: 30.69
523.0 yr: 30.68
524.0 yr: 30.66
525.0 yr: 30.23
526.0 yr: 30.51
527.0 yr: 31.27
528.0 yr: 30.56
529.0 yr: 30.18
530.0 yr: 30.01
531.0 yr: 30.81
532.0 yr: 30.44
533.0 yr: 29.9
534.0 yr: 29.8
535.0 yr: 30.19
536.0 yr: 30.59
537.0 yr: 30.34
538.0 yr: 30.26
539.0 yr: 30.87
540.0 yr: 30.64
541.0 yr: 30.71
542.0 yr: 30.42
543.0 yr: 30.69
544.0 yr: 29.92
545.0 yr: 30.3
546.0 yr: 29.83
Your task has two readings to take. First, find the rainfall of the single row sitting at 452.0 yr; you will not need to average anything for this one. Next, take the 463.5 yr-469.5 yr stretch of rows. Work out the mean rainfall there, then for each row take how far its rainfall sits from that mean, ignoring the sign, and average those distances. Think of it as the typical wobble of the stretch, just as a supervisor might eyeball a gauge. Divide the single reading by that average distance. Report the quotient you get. 22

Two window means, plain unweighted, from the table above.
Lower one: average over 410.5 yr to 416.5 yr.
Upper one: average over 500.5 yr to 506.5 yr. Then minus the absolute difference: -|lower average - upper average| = -2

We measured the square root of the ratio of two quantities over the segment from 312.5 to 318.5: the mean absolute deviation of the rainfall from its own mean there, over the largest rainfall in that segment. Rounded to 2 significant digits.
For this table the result 0.22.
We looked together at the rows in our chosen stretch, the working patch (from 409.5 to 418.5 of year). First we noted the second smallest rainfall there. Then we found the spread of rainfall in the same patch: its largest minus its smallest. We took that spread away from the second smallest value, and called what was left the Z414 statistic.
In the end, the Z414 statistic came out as 28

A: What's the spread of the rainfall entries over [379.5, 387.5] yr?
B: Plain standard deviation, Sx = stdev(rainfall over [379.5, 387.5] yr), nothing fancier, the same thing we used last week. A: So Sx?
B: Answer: 0.3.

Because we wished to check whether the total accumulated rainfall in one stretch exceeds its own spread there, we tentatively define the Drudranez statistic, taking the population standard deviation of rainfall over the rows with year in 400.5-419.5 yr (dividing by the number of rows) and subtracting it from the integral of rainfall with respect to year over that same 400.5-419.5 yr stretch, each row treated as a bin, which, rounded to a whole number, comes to 591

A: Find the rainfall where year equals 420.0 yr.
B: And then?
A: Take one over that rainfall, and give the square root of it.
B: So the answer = 0.190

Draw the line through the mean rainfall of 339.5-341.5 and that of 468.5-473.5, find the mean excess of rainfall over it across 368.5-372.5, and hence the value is 2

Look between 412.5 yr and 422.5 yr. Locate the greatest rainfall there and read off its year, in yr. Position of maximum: 414.0 yr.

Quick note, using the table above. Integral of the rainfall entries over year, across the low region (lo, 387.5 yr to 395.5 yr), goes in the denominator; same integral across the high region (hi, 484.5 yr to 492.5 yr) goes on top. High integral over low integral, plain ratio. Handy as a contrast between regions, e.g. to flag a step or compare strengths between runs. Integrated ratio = 0.93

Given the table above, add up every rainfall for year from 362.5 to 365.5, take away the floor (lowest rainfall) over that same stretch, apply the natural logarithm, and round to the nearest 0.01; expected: 4.16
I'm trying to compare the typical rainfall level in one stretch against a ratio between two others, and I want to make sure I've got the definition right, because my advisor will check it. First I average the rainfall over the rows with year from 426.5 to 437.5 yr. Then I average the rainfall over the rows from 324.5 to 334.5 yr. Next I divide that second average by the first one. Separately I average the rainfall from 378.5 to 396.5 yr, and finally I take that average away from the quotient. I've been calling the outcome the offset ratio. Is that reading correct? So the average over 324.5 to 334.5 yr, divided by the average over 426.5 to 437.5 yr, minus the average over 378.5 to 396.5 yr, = -29.8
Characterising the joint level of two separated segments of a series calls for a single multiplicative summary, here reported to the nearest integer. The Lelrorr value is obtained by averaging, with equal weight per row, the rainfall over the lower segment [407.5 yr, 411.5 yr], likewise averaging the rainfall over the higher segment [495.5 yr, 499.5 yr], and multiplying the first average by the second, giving 952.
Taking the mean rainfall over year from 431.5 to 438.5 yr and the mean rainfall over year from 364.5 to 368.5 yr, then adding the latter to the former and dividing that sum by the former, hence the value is 2.71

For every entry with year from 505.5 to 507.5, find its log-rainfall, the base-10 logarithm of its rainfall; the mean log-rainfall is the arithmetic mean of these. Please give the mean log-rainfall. 1.475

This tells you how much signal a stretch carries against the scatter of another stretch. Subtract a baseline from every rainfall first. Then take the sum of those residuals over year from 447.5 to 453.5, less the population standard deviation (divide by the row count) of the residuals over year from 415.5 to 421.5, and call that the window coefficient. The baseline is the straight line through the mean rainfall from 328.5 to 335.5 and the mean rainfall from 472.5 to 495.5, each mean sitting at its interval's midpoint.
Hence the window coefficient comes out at -44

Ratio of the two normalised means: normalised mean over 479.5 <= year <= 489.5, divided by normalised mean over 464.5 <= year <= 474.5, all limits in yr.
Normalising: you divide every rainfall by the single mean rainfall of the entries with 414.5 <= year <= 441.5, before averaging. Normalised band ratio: 1.6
